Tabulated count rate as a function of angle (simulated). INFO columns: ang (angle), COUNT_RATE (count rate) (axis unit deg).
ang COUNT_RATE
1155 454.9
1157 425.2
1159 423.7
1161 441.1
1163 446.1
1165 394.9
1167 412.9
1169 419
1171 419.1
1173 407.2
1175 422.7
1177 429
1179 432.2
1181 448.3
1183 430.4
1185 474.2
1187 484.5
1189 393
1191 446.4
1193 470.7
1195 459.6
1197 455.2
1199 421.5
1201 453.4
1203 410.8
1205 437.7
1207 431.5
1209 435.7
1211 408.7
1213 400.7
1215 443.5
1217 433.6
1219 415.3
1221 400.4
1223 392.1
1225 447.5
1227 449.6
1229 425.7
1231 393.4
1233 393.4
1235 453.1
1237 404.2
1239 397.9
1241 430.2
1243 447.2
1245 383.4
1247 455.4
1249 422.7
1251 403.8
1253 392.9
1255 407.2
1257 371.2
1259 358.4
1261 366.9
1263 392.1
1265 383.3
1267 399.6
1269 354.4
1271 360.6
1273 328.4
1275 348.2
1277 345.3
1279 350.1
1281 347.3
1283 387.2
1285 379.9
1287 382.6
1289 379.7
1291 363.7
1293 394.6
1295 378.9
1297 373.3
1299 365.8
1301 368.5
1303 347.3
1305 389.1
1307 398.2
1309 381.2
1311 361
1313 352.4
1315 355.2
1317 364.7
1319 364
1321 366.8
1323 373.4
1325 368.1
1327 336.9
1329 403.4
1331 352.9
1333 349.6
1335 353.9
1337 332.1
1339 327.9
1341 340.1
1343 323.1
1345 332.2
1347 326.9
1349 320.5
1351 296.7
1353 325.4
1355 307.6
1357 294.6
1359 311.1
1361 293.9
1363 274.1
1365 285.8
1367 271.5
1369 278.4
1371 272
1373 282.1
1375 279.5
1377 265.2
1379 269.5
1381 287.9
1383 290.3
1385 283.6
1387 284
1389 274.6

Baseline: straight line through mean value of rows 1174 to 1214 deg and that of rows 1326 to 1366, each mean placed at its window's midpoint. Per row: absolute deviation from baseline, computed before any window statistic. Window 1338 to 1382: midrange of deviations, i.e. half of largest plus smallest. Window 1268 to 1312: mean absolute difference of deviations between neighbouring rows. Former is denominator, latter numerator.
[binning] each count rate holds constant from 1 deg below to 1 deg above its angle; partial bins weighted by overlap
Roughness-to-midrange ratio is 0.56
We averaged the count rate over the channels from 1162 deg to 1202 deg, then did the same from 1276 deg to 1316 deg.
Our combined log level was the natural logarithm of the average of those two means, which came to 6.00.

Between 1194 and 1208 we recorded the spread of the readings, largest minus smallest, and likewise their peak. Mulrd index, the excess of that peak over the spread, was 411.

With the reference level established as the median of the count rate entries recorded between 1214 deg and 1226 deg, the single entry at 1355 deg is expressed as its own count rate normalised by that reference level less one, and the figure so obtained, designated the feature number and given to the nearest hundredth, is -0.28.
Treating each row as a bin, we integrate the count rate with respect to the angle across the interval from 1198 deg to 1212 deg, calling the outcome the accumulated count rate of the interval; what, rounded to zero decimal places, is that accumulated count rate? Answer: 5999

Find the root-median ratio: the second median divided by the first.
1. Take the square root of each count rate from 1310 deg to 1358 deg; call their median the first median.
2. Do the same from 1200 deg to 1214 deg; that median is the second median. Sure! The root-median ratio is 1.12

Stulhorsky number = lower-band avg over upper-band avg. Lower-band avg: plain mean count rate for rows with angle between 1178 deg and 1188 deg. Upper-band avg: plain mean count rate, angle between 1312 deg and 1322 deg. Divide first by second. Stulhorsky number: 1.26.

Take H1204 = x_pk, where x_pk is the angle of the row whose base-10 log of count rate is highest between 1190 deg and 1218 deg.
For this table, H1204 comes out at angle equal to 1193 deg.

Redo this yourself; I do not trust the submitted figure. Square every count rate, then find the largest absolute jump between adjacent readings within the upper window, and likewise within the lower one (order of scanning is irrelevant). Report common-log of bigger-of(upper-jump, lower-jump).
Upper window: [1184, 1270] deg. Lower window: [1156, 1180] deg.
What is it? 4.90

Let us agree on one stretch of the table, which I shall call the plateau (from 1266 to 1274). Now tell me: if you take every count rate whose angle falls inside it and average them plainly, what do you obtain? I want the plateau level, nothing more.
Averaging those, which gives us 361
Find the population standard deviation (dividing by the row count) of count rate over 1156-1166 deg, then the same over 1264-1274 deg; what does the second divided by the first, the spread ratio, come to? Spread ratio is 1.4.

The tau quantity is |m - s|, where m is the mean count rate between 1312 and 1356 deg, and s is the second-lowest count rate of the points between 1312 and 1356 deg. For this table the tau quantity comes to 37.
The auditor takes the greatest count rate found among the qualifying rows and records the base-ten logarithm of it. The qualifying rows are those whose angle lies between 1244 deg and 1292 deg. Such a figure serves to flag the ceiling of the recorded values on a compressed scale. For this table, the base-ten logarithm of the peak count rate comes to 2.66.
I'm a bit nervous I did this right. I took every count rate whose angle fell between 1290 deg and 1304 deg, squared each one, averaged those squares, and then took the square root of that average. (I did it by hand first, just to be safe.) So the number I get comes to 371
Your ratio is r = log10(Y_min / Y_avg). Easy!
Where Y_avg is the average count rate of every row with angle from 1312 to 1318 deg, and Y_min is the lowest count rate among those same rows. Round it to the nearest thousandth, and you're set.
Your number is -0.006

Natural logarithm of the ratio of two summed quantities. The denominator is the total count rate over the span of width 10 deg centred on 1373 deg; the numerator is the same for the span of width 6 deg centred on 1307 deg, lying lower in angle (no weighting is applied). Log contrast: -0.16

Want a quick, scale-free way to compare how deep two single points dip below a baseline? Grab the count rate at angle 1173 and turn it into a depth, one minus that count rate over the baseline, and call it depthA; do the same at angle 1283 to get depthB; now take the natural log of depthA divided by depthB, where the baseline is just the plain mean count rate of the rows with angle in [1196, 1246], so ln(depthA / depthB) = -0.8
